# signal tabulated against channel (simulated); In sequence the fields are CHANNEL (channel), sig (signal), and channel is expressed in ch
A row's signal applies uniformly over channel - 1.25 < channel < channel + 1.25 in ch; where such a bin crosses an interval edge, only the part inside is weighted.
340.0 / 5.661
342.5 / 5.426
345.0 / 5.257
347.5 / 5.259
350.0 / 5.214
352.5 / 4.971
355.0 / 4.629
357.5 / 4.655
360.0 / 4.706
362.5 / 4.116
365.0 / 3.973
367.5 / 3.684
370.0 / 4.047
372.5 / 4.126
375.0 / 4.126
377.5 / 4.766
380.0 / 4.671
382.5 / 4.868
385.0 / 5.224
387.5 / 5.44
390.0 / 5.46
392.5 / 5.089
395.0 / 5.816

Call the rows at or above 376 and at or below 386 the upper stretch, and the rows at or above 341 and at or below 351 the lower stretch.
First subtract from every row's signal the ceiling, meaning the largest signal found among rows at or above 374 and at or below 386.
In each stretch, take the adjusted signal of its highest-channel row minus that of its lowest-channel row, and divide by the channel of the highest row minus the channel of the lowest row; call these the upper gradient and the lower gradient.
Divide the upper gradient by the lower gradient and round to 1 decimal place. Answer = -2.2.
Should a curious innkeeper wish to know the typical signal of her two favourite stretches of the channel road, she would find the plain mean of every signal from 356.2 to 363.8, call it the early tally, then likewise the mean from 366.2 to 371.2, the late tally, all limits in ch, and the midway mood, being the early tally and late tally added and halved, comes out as 4.18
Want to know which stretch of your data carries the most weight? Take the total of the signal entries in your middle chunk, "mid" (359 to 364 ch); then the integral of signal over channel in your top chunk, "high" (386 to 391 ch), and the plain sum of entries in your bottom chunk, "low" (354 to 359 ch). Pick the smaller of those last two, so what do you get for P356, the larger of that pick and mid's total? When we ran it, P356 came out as 9.3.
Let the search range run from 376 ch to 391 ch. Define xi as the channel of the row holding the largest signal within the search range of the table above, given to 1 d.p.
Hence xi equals 390.0 ch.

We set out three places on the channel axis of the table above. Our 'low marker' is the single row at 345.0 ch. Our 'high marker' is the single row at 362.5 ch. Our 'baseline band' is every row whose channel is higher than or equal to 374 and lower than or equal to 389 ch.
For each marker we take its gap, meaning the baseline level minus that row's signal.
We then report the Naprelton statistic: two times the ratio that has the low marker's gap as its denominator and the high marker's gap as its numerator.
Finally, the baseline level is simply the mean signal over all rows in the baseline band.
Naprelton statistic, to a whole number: -4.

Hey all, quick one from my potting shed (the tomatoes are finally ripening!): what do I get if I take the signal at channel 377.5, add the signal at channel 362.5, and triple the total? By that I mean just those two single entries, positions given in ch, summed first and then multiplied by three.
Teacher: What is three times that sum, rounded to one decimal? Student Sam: 26.6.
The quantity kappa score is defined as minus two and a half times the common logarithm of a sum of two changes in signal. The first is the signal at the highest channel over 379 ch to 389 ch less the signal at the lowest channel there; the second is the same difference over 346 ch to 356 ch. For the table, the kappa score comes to 2.14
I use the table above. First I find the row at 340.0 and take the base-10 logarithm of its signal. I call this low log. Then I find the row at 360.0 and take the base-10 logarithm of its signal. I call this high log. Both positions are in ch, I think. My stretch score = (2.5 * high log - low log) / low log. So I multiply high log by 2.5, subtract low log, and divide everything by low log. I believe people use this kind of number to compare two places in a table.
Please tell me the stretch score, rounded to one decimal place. 1.2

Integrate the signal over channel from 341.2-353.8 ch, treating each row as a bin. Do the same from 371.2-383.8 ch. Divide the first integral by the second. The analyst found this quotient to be 1.16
